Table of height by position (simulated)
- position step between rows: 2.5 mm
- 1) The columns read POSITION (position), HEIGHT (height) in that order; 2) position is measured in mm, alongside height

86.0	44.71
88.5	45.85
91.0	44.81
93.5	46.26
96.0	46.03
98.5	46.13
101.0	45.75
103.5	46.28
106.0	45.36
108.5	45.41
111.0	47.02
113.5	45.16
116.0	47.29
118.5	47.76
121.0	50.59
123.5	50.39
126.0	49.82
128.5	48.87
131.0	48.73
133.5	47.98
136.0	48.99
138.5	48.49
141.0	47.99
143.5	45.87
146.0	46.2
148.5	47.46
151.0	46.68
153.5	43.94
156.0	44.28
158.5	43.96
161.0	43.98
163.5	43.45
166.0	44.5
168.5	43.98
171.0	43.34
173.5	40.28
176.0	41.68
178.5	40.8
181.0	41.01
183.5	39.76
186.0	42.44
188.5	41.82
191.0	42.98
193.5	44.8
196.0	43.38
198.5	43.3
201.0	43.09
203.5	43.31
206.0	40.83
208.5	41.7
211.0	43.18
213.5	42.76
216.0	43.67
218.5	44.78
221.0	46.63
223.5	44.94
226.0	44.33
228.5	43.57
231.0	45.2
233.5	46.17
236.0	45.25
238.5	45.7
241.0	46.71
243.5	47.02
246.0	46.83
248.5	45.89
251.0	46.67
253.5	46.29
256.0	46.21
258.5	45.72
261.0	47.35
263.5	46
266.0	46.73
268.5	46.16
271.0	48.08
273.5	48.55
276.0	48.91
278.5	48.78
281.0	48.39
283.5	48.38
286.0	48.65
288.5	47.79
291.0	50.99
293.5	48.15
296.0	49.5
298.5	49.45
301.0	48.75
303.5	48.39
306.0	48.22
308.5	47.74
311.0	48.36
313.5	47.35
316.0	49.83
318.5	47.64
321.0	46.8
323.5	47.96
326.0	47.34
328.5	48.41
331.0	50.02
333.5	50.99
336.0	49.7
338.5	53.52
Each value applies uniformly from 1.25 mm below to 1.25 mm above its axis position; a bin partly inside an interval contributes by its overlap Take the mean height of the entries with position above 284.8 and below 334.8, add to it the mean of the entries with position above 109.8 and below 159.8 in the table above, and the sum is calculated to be 96.0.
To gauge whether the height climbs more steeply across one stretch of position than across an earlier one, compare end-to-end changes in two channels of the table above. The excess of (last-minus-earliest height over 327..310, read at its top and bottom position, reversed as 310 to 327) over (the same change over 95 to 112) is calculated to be -2.0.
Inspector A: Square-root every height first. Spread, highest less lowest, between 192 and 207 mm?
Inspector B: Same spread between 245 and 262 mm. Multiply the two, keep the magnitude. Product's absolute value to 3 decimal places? 0.036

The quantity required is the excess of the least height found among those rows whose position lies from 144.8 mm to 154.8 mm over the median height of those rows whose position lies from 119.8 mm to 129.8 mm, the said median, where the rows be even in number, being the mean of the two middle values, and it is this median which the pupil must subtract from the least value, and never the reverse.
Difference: -6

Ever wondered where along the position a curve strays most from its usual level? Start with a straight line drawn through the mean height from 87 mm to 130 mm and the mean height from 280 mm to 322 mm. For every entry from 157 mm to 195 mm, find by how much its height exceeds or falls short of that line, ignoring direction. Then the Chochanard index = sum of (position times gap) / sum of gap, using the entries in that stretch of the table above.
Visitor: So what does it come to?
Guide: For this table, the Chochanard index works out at 177.3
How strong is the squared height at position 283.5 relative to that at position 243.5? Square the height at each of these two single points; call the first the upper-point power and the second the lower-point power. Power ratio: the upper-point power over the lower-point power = 1.06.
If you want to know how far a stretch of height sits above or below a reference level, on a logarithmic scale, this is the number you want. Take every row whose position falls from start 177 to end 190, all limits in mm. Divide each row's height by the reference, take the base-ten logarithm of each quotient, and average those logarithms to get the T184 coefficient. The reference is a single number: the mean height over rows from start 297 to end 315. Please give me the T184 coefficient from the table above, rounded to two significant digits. -0.070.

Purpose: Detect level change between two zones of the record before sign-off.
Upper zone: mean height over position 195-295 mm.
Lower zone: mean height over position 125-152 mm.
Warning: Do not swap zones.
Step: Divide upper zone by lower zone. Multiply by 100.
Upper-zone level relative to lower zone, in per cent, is 96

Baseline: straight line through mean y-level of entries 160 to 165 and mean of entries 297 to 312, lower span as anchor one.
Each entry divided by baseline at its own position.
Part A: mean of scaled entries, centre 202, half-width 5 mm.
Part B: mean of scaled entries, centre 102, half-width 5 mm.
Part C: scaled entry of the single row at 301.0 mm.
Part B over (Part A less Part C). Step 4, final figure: -18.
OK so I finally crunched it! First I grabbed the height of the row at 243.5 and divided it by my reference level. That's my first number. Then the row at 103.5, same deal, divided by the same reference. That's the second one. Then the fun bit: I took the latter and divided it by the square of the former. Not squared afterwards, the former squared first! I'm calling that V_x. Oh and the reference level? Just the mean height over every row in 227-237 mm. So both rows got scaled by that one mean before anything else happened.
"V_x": 0.94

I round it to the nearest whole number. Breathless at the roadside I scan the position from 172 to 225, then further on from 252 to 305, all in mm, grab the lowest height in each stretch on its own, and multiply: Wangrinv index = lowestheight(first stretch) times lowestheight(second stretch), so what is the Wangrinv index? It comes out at 1818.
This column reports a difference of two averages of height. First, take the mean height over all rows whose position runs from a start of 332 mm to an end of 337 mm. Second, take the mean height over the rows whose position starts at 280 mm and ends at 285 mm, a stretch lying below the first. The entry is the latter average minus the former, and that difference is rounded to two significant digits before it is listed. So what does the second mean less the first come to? -2.0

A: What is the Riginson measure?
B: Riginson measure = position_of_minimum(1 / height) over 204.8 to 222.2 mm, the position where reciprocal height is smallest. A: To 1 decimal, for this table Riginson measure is 221.0 mm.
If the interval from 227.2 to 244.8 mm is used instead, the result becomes 243.5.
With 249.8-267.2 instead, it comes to 261.0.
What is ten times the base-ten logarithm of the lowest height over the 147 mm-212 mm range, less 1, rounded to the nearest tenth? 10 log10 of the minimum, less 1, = 15.0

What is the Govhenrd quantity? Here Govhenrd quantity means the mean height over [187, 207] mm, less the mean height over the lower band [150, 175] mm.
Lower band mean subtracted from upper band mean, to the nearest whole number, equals -1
